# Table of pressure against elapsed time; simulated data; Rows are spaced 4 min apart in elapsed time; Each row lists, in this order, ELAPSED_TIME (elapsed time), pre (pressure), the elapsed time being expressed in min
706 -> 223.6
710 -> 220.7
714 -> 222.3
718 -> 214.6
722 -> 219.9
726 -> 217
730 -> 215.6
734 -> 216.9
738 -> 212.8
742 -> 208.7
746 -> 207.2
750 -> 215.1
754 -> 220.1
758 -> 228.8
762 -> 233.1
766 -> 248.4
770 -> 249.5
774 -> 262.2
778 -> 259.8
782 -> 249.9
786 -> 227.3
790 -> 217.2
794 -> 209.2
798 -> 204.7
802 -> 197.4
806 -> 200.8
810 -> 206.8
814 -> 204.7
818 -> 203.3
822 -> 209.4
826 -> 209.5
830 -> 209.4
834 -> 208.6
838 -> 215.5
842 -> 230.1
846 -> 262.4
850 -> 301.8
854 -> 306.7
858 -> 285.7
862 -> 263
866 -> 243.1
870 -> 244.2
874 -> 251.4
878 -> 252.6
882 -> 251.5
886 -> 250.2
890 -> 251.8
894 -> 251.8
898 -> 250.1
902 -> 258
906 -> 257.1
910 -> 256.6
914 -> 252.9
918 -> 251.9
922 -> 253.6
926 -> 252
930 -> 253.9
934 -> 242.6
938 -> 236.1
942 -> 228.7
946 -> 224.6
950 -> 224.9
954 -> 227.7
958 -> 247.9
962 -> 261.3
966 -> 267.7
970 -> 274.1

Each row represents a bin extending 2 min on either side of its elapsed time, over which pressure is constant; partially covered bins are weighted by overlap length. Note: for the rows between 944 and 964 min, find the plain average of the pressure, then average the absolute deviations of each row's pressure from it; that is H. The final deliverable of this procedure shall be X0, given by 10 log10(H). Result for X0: 11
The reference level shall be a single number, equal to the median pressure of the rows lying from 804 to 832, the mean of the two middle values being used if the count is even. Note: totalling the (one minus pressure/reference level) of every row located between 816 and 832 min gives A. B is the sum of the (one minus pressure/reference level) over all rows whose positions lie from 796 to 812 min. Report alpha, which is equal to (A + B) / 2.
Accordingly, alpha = 0.0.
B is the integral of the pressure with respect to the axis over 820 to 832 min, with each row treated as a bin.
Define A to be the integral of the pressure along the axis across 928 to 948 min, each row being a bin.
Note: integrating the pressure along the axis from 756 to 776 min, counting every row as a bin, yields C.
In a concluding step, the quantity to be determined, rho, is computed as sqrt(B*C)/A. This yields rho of 0.74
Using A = 4744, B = 2513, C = 4888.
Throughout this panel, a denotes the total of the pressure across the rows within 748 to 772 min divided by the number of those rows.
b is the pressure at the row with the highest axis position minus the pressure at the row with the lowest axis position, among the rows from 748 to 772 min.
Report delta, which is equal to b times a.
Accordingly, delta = 7998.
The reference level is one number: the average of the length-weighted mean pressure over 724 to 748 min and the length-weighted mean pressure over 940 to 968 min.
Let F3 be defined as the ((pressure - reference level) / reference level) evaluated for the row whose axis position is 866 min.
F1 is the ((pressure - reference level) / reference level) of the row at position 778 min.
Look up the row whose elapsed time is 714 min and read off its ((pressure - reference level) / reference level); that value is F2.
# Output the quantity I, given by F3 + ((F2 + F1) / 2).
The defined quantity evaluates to 0.14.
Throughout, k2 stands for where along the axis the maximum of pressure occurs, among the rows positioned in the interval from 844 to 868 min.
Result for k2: 854 min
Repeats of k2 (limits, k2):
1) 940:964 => 962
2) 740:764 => 762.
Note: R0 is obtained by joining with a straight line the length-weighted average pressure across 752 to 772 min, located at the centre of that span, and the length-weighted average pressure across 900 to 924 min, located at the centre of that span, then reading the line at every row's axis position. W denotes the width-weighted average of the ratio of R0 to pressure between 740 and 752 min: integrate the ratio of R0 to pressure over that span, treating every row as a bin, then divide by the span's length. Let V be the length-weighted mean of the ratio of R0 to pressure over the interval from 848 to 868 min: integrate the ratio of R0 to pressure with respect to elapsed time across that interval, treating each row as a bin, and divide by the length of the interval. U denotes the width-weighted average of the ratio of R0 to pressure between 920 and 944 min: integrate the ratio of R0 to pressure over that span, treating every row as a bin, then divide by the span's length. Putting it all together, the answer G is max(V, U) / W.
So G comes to 0.95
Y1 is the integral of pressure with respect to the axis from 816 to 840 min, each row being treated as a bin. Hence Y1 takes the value 5023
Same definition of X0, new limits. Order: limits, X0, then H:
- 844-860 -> 12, 15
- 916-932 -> 0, 1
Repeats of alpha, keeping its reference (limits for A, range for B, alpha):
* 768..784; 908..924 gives -0.9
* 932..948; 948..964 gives -0.6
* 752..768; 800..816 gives -0.2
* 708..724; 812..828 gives -0.1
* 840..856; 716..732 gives -0.8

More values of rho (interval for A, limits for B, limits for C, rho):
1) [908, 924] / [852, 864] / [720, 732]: 0.74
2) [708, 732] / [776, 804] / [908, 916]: 0.68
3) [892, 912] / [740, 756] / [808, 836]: 0.87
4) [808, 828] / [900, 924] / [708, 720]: 0.97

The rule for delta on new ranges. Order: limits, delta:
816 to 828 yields 1286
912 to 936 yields -2587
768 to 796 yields -9644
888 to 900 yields -427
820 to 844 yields 4425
